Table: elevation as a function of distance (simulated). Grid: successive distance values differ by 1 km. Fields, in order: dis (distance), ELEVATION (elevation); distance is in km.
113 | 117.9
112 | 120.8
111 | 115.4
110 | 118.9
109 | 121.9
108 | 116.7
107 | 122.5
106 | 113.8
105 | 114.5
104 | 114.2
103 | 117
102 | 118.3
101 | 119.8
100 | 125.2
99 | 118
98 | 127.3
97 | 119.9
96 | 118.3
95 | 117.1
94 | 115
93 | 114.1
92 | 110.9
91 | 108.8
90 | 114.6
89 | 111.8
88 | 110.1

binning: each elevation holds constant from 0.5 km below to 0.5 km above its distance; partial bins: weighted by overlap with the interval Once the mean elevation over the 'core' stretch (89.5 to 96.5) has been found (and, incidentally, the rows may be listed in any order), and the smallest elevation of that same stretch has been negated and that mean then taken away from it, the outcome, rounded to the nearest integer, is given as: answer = -223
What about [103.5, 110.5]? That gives -231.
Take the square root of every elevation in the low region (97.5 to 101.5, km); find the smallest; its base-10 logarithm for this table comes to 1.04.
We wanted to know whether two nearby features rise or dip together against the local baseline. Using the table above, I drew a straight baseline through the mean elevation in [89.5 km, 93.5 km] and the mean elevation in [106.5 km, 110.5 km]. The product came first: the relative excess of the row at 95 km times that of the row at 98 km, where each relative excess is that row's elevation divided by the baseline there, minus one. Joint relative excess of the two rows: 0.0031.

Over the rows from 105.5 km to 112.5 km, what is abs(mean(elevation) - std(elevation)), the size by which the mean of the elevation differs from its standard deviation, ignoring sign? 115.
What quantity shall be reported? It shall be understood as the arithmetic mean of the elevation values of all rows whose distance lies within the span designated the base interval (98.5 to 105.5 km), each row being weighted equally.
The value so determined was 118.1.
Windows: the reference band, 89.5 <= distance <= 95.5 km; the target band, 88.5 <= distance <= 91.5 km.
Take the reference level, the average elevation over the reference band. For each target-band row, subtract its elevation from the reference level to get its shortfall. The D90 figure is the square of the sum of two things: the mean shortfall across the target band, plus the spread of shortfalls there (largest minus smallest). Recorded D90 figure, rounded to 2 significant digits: 56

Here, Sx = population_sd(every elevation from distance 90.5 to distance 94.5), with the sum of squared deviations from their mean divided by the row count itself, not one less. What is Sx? 2.48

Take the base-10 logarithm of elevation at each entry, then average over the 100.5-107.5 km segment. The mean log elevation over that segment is 2.07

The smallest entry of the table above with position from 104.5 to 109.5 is 113.8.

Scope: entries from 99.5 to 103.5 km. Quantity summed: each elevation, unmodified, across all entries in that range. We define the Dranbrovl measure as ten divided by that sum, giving 0.0208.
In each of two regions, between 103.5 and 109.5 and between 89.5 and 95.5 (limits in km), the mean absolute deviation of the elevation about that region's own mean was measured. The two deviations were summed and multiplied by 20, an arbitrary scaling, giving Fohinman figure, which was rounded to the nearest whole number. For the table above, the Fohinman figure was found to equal 113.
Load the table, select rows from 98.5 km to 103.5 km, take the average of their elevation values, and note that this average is 120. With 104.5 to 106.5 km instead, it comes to 114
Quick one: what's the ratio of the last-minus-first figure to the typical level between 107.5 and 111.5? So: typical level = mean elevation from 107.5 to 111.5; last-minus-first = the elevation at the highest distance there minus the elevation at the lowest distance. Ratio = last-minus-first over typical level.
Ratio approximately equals -0.01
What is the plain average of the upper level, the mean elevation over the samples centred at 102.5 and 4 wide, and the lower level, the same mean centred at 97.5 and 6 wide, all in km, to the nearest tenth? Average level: 119.1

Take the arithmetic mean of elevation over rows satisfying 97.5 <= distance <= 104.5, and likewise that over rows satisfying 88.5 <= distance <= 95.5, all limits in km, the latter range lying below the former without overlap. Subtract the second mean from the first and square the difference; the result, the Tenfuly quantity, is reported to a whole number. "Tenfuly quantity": 46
